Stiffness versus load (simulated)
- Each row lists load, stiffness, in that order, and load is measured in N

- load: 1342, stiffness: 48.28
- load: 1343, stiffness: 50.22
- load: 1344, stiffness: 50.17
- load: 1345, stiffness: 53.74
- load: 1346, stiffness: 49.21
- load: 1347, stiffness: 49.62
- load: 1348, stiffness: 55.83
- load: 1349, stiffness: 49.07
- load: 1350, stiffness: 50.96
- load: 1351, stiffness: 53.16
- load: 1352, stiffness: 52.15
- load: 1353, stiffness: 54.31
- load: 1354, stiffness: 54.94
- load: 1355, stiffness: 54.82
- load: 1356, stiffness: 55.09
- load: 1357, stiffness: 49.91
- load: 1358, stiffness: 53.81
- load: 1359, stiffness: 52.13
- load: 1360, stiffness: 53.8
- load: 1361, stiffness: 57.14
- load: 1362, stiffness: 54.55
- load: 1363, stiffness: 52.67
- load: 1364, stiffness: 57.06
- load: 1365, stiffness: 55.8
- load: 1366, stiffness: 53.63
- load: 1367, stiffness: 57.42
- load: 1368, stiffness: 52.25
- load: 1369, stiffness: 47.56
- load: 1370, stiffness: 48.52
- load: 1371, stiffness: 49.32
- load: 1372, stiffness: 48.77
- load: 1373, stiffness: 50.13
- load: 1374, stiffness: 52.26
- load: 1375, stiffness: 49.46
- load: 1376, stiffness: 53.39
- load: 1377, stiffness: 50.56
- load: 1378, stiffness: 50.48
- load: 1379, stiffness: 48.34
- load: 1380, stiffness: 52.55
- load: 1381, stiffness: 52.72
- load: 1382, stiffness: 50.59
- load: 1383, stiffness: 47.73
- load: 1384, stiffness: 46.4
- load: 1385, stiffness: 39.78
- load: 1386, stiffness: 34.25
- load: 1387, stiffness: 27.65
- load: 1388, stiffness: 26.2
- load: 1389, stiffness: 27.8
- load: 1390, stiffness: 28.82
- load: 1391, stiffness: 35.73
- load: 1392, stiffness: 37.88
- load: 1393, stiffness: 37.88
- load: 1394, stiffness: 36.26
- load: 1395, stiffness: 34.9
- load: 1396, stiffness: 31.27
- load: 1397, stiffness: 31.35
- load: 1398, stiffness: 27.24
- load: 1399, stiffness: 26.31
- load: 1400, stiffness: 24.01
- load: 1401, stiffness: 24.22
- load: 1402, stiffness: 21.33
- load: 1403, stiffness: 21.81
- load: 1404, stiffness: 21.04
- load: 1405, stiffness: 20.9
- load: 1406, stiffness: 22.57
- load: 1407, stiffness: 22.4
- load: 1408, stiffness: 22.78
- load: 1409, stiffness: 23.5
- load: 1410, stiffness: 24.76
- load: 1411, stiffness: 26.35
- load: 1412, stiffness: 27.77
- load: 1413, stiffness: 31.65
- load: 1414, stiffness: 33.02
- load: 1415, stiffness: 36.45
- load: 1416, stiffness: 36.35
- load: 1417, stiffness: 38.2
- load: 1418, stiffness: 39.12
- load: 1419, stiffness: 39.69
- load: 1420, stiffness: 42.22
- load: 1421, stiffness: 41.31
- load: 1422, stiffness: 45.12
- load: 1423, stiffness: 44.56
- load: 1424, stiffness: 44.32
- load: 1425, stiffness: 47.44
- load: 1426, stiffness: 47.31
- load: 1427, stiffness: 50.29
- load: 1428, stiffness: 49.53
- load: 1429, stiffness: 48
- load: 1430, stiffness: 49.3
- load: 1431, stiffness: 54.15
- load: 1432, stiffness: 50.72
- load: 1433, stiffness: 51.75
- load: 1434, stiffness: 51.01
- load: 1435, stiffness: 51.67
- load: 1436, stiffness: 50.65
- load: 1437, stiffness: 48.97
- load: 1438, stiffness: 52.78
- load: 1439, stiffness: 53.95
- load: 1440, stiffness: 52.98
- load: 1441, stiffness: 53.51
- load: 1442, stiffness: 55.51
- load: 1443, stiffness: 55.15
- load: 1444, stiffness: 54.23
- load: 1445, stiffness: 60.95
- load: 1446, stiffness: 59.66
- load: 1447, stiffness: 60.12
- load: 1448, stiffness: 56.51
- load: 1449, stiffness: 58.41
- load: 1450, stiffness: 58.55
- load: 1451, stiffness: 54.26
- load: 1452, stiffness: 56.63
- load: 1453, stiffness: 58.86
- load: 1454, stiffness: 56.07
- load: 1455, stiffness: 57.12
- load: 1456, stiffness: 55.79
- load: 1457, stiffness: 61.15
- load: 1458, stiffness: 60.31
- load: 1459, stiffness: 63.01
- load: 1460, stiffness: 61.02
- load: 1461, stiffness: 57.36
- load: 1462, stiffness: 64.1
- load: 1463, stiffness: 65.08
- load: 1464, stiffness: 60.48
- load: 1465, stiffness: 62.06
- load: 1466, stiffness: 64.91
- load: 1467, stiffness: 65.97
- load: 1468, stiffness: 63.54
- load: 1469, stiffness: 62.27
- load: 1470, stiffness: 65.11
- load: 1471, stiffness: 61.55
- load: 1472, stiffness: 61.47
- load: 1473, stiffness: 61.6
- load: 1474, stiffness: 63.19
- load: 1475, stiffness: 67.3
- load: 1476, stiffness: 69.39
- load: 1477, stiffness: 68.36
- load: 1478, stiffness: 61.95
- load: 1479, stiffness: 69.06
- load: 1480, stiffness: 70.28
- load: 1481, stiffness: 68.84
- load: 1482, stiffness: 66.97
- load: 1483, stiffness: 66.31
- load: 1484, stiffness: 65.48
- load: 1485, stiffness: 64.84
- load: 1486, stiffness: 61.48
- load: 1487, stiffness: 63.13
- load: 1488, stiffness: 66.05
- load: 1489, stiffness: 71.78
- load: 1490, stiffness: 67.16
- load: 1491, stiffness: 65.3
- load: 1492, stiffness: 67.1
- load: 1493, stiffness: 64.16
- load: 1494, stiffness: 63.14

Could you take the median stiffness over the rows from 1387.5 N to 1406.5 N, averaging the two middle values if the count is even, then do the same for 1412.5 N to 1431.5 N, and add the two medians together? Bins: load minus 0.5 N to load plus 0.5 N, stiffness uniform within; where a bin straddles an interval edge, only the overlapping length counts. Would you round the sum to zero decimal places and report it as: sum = 72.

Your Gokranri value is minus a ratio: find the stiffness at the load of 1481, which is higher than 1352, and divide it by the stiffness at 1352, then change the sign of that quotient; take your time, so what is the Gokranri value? -1.32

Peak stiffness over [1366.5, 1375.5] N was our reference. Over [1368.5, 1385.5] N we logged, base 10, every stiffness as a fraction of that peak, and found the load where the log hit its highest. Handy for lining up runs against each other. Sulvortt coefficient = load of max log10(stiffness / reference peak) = 1376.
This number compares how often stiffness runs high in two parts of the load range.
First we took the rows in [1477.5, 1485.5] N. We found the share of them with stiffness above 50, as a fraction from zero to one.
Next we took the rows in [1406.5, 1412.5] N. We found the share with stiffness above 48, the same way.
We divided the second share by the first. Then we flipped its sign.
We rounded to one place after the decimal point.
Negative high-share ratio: 0.0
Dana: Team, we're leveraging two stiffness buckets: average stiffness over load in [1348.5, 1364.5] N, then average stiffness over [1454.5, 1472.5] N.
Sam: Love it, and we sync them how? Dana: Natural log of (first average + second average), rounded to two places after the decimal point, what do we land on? 4.75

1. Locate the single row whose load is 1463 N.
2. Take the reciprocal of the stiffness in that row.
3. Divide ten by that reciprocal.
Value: 651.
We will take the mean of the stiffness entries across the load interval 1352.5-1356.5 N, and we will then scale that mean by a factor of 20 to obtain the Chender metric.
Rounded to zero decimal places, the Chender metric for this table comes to 1096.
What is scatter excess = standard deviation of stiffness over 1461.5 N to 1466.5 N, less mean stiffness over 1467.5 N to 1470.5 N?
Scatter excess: -62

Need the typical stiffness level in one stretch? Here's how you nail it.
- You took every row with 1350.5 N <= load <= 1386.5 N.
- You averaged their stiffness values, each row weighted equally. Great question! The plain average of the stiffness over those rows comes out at 51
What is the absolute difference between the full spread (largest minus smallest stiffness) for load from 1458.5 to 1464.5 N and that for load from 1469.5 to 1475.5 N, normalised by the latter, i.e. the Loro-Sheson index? 0.32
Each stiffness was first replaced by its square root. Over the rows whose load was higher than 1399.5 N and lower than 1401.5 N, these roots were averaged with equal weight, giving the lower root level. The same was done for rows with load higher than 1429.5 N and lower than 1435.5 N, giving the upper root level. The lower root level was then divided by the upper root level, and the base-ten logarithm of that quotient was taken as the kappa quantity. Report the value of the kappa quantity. -0.16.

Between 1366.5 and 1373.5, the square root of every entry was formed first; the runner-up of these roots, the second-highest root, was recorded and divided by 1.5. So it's 4.8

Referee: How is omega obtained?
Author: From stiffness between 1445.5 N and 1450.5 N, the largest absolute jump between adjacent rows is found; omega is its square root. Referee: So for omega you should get 1.90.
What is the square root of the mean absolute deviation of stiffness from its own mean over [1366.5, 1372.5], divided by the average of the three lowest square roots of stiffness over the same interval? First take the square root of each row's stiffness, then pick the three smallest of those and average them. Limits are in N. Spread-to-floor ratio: 0.24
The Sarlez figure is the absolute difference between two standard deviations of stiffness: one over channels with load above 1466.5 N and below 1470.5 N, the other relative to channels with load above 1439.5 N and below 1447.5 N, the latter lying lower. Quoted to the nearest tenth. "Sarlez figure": 1.6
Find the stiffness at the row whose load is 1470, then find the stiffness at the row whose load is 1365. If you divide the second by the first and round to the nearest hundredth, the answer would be 0.86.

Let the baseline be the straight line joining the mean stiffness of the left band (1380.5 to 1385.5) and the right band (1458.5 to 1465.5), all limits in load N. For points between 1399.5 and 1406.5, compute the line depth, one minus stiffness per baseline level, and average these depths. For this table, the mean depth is 0.56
